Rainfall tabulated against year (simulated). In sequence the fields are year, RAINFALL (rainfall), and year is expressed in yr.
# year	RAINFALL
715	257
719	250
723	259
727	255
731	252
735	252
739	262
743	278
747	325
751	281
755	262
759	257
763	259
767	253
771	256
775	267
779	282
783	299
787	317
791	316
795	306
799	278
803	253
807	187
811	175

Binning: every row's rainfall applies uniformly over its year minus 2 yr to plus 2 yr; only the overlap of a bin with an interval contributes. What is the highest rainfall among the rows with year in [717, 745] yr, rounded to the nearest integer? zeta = 278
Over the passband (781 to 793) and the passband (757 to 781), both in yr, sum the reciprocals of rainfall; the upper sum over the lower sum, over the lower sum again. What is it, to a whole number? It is 18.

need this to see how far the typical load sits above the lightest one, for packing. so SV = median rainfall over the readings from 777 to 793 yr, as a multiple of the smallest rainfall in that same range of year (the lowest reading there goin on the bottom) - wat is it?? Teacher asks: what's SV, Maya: 1.09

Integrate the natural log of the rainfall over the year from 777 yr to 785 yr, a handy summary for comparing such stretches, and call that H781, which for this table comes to 45.4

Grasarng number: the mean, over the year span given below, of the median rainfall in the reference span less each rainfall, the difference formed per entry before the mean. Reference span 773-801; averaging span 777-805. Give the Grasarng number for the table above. 6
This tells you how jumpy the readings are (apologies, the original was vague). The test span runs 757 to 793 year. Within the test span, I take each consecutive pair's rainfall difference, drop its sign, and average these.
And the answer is 9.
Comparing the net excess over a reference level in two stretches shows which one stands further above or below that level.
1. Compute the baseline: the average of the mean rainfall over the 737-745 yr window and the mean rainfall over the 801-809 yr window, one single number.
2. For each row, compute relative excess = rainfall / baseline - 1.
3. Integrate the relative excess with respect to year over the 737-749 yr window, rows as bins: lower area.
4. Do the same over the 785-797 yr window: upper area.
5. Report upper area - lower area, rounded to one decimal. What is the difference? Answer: 1.2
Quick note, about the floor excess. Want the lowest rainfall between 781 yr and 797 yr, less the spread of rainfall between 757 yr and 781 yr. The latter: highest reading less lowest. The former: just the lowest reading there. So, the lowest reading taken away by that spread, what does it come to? 270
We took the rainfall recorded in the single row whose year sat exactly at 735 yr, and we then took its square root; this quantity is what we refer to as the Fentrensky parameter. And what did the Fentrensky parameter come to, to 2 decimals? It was 15.87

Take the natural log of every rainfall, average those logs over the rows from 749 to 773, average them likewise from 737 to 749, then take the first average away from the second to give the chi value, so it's 0.095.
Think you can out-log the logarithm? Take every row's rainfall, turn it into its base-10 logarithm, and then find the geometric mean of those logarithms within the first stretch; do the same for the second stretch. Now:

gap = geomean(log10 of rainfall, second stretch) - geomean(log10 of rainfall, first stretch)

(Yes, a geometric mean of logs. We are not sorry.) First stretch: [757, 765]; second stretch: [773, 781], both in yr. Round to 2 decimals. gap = 0.03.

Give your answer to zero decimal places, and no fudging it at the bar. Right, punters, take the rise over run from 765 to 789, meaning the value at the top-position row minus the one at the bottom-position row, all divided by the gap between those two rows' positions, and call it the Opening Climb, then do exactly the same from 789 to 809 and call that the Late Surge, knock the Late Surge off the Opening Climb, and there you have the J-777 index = 11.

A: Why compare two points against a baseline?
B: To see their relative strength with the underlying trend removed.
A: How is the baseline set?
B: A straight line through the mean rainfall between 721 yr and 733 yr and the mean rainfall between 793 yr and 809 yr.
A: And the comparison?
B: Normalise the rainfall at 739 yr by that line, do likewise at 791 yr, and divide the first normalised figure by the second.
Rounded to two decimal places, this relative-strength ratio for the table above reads 0.83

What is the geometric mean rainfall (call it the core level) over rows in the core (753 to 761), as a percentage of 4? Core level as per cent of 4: 6487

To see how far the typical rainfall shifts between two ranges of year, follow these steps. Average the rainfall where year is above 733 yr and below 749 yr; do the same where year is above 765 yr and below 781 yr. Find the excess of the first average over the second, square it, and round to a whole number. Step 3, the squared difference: 218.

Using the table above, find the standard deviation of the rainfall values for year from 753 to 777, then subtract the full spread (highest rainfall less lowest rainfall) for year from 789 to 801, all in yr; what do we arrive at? -33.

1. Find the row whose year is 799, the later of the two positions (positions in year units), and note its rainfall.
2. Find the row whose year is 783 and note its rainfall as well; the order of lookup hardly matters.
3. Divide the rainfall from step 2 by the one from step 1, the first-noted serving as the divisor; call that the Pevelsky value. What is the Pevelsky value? 1.08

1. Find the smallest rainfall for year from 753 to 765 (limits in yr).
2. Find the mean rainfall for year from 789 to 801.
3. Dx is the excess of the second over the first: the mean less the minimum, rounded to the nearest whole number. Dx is 43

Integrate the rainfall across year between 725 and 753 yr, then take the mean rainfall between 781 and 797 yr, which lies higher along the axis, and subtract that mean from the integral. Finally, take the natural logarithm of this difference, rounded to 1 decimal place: 8.9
